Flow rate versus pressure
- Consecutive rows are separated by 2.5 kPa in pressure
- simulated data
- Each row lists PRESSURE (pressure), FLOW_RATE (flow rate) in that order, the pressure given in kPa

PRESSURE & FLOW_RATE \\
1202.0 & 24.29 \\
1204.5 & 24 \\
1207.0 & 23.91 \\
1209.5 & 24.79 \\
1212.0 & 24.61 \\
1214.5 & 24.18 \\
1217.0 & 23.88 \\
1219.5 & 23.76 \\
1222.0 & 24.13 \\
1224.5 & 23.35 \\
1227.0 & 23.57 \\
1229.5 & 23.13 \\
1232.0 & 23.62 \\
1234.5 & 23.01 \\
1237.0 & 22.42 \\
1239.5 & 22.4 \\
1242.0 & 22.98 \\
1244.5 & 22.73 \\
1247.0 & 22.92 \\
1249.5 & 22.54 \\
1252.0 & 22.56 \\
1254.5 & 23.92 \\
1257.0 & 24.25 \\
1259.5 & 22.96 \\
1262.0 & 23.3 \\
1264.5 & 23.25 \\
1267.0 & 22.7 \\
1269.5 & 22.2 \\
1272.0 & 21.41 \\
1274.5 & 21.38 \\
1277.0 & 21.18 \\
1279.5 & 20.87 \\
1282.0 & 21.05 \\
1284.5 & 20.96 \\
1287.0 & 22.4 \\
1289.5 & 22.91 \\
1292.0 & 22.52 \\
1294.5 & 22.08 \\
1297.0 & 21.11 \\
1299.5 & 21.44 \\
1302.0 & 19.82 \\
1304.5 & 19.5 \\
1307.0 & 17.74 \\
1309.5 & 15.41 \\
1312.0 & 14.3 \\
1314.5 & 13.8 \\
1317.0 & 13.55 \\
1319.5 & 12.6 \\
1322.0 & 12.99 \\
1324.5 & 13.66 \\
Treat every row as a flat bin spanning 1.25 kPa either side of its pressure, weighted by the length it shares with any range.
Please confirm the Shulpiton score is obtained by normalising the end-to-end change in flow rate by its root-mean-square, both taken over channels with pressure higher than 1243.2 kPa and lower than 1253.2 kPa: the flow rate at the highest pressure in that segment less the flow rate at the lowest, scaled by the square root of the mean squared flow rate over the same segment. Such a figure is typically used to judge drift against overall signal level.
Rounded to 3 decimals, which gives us -0.007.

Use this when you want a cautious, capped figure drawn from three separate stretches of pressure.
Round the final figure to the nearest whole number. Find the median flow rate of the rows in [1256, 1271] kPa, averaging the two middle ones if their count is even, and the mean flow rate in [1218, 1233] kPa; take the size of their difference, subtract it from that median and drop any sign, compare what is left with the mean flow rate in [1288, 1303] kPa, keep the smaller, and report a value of 22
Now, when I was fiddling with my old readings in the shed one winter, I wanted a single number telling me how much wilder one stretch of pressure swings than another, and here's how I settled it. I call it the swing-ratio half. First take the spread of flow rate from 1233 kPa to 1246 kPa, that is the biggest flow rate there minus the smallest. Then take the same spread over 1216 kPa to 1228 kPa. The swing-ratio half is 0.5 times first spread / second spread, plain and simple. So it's 0.39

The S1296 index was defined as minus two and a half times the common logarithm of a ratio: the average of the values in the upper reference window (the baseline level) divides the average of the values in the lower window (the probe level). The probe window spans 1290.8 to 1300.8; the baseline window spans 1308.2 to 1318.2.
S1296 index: -0.46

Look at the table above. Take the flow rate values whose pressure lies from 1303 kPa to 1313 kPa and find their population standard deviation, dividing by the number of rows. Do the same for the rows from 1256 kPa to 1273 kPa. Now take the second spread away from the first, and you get 1.2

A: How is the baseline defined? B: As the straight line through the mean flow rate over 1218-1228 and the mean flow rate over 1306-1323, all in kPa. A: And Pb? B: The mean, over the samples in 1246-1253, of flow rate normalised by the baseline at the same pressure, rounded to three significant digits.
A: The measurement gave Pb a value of 1.08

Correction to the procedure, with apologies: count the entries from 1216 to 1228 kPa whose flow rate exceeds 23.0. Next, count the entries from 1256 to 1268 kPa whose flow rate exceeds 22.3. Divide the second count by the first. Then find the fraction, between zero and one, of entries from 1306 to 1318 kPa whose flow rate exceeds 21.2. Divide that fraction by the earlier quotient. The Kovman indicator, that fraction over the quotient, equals 0.00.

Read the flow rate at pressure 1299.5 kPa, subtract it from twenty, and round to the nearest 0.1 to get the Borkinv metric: -1.4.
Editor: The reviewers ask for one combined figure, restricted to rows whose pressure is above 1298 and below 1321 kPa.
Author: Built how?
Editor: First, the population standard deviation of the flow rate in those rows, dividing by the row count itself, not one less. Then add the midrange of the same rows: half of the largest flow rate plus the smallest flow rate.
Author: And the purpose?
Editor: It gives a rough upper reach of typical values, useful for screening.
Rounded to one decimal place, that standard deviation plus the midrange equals 20.1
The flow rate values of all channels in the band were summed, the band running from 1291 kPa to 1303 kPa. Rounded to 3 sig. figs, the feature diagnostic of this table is 107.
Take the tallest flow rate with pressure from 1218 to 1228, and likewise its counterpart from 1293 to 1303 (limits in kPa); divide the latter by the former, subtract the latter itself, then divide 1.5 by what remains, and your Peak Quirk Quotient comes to -0.0709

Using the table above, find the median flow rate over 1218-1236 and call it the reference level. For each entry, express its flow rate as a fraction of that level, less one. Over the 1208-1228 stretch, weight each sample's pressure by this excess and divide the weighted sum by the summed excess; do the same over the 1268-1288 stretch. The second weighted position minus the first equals 65.2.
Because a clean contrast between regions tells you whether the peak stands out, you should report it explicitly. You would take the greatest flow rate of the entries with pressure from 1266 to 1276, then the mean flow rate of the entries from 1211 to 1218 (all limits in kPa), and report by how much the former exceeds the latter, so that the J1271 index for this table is -1.5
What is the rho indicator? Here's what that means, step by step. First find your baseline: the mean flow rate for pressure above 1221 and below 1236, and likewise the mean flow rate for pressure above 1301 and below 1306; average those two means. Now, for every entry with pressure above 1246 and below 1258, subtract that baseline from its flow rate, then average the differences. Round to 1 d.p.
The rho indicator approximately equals 1.7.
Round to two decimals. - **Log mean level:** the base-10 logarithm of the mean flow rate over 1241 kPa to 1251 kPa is 1.36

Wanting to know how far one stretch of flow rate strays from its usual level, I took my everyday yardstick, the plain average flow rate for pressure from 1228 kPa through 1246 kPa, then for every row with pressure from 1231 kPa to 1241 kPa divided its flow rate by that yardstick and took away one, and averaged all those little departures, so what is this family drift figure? 0.00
